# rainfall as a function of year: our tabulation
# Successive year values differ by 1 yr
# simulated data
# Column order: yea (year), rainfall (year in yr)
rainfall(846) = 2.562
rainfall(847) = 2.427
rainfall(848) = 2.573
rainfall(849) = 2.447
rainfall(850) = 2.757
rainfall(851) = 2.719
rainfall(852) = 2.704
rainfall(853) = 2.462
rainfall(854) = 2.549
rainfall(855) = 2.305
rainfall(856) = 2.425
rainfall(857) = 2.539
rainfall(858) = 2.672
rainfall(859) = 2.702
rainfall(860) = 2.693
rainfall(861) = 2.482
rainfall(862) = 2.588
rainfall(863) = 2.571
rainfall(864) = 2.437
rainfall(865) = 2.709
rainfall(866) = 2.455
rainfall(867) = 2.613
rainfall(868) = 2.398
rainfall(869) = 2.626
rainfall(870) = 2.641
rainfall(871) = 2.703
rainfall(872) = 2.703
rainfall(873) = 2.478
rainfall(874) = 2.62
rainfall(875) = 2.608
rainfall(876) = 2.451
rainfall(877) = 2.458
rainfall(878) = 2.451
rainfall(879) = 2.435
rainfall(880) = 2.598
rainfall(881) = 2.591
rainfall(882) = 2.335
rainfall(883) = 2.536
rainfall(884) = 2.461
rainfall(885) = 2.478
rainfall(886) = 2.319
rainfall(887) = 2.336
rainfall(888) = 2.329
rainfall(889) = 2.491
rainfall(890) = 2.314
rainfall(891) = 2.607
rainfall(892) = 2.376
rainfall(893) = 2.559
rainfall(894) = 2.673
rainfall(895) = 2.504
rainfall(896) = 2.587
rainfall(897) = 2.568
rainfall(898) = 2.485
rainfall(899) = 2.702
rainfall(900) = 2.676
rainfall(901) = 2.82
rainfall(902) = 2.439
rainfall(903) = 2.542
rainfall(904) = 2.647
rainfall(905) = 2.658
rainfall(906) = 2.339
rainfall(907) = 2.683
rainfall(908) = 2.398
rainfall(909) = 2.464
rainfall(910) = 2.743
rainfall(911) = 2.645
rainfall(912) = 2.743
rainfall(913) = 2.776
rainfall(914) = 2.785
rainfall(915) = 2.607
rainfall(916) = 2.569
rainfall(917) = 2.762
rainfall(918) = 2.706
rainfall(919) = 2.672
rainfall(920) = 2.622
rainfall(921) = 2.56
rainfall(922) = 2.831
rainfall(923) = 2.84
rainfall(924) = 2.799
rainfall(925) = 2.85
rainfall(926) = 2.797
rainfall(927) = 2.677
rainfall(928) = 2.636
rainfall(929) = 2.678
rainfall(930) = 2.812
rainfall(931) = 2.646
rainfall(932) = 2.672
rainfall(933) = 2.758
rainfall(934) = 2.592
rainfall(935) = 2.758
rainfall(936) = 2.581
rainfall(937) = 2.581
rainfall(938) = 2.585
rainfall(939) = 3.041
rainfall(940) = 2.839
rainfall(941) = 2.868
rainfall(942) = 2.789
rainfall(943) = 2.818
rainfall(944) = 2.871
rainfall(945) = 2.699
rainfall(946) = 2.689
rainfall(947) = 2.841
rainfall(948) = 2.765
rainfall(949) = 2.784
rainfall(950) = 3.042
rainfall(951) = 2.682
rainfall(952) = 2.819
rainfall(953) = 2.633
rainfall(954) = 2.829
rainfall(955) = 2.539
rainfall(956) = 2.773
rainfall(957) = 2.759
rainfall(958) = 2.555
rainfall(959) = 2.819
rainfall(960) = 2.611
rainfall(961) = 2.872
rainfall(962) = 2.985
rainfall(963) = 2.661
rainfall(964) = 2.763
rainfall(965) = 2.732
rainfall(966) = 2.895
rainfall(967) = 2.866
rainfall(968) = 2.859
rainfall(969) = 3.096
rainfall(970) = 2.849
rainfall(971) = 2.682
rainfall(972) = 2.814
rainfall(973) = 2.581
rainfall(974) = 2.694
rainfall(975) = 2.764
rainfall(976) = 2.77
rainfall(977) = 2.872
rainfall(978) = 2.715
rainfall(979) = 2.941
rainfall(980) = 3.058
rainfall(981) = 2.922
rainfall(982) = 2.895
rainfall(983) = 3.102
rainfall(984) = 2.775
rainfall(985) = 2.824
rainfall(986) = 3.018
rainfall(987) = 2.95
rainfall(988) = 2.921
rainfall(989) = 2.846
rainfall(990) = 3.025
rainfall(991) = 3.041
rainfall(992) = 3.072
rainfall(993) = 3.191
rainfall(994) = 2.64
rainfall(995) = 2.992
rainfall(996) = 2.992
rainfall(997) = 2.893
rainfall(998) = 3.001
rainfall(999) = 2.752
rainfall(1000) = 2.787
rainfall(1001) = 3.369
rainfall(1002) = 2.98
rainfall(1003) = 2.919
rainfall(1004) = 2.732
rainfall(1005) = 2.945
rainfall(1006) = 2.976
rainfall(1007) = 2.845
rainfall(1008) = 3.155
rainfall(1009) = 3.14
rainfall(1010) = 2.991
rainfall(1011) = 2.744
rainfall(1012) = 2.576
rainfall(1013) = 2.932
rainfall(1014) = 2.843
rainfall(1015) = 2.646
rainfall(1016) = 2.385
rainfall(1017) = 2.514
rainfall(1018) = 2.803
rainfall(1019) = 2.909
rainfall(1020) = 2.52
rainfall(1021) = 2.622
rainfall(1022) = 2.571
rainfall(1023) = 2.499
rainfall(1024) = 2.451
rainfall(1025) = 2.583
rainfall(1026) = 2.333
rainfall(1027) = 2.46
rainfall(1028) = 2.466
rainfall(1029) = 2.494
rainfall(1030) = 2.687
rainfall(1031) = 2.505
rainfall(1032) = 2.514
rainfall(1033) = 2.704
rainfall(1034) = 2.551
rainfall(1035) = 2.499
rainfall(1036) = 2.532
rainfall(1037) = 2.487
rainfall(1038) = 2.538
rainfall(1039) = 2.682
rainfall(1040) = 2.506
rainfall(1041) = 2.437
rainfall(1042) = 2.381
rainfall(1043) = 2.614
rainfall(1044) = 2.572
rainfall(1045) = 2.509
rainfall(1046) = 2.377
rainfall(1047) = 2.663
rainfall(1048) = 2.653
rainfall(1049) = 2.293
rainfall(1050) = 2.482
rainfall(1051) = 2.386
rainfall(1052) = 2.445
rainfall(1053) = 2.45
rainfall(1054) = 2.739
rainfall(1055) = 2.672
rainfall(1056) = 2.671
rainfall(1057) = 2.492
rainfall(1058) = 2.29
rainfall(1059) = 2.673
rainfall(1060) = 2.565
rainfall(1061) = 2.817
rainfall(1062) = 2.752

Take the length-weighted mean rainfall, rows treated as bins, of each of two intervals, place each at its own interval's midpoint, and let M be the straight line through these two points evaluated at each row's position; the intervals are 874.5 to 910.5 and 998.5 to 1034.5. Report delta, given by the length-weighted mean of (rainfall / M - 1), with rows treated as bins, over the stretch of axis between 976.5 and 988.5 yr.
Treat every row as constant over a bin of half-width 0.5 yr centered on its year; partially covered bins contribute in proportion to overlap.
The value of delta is 0.09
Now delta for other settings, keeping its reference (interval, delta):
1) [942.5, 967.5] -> 0.06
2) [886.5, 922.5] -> 0.02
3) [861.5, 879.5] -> 0.03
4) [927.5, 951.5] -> 0.06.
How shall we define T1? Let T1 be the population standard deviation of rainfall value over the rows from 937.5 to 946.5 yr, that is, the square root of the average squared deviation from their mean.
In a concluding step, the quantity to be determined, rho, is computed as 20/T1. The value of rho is 161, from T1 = 0.124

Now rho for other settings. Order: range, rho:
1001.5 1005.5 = 208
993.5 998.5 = 145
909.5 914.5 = 402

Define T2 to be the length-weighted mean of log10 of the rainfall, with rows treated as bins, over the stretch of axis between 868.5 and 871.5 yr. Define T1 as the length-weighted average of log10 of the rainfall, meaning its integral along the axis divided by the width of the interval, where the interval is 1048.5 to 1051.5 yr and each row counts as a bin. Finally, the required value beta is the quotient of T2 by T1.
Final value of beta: 1.12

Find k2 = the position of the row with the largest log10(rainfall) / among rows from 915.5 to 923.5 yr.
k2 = 923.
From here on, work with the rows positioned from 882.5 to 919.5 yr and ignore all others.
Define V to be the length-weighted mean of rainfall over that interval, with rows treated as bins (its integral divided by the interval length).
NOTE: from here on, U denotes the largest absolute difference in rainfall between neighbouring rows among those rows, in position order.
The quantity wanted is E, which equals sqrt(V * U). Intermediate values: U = 0.38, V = 2.57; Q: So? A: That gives 0.99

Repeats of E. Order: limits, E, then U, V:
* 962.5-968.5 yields 0.68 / 0.16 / 2.80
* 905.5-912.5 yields 0.94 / 0.34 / 2.57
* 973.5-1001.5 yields 1.30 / 0.58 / 2.92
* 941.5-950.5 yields 0.85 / 0.26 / 2.81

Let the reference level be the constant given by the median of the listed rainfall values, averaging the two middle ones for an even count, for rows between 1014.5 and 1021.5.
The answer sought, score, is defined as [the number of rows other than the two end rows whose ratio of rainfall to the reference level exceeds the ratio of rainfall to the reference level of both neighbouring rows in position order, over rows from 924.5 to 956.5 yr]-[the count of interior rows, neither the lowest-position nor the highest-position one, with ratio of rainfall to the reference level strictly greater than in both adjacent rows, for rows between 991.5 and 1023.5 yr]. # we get 2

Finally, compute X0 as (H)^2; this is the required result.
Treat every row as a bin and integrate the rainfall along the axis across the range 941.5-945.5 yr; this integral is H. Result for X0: 125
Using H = 11.2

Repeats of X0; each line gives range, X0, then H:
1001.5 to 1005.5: 134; 11.6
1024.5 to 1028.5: 97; 9.8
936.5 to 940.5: 122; 11.0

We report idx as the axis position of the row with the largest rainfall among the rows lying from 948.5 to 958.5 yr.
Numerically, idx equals 950 yr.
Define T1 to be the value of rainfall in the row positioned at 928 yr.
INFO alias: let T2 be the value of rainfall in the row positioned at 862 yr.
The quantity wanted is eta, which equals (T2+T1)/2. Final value 2.61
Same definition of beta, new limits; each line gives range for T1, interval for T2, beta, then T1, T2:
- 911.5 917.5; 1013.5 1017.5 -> 0.96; 0.43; 0.41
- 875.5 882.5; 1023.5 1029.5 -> 1.00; 0.39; 0.39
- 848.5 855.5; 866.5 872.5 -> 1.02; 0.41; 0.42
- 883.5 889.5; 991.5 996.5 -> 1.24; 0.38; 0.47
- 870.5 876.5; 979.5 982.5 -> 1.14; 0.41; 0.47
